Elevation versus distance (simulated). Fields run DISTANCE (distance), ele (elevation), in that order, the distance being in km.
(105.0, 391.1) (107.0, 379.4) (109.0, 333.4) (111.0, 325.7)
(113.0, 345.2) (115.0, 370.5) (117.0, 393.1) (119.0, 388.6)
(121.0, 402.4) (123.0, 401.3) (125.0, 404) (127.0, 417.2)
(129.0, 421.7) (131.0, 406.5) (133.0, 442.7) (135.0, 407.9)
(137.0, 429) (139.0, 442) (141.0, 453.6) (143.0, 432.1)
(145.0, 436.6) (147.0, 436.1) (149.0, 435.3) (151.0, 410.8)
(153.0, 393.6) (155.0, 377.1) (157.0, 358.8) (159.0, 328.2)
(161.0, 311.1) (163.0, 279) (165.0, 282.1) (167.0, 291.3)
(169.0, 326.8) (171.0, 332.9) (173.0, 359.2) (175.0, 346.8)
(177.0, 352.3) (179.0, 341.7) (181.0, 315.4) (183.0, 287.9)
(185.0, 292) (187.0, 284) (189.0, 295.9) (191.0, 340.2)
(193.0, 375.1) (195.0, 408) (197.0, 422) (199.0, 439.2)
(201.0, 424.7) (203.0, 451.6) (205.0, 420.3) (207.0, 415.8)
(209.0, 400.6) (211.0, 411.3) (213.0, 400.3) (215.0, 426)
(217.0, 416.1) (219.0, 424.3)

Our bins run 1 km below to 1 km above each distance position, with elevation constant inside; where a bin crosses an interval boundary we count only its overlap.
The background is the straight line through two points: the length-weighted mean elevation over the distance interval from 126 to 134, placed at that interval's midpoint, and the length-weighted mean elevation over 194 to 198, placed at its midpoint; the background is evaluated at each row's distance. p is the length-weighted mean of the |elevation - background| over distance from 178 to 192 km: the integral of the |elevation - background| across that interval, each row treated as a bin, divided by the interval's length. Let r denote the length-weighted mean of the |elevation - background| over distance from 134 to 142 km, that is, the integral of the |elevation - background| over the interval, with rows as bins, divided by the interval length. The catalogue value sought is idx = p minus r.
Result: 89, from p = 108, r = 19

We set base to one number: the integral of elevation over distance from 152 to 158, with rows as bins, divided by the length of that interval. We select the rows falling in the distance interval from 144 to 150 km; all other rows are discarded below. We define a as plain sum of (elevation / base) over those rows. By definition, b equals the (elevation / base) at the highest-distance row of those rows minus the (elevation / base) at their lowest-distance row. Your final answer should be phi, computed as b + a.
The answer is 3.47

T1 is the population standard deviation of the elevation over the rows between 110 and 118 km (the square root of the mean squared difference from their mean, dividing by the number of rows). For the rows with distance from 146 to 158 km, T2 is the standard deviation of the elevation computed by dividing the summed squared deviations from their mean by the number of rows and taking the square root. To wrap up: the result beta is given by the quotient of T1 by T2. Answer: 0.89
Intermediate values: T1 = 25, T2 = 29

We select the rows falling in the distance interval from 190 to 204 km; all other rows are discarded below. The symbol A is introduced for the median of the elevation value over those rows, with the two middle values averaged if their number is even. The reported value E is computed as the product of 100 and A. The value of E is 42200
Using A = 422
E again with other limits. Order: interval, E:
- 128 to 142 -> 42900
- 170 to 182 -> 34425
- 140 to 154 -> 43530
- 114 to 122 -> 39085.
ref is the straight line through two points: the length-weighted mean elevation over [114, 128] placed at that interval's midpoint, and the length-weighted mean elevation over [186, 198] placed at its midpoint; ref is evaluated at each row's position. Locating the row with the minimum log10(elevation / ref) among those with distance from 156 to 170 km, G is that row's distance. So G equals 163.0 km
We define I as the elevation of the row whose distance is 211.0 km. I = 411.3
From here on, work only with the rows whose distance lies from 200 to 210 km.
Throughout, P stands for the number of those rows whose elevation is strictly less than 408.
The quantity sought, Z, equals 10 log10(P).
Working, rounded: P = 1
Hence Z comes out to 0.0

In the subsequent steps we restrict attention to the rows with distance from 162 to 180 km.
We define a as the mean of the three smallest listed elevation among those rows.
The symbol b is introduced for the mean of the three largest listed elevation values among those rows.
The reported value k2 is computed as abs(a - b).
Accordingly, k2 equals 69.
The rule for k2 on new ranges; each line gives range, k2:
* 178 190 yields 30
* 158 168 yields 26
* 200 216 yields 30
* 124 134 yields 18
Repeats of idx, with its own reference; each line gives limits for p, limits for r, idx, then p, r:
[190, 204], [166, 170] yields -80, 29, 109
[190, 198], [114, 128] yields 6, 32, 26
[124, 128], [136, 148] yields -6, 12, 17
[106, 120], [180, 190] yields -60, 62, 121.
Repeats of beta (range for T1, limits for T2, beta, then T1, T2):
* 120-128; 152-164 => 0.16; 6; 39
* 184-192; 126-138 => 1.76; 22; 12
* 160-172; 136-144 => 2.19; 21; 10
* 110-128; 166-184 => 1.18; 29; 24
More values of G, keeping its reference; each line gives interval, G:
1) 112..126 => 113.0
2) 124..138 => 125.0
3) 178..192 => 187.0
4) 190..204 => 191.0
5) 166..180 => 167.0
